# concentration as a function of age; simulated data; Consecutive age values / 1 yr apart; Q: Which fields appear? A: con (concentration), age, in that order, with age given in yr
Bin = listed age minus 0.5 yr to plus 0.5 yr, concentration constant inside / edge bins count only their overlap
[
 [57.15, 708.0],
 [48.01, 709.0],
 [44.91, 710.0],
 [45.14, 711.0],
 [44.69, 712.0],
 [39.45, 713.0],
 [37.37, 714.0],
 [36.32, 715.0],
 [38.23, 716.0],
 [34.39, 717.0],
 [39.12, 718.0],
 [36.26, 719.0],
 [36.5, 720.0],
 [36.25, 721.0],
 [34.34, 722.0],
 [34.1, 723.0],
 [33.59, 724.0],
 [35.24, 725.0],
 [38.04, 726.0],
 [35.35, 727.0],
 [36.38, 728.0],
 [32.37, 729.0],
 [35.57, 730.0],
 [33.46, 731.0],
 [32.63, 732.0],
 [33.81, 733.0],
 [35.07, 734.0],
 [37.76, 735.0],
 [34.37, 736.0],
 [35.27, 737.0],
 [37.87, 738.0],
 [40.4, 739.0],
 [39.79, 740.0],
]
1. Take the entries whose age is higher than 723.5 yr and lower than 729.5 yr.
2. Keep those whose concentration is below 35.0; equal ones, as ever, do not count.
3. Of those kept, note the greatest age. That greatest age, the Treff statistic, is 729.0 yr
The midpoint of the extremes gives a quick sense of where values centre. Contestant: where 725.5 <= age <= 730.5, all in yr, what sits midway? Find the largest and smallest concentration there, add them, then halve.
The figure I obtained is 35.2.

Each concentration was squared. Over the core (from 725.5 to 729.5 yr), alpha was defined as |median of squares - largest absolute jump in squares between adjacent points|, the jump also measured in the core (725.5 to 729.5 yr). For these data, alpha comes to 1011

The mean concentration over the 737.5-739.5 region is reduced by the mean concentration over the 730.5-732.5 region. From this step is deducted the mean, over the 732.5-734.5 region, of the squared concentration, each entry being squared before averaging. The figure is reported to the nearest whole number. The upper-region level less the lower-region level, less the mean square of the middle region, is -1180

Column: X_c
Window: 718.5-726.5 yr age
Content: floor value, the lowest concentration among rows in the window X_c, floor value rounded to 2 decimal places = 33.59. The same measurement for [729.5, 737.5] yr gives 32.63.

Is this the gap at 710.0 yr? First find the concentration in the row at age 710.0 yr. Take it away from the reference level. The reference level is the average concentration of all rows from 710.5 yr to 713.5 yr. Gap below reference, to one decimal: -1.8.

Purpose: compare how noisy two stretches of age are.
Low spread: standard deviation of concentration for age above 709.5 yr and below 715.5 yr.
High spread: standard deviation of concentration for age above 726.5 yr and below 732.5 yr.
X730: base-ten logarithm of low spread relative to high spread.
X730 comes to 0.38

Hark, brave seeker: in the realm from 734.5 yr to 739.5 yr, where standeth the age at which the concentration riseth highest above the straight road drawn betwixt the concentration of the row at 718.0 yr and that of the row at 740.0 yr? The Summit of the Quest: 739.0 yr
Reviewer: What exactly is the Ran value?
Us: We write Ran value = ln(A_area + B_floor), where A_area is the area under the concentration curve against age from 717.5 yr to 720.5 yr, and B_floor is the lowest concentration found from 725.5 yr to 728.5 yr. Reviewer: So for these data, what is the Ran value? 4.99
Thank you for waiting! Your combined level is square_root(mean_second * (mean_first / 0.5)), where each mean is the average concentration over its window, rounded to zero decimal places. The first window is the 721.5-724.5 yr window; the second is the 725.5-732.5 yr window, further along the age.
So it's 49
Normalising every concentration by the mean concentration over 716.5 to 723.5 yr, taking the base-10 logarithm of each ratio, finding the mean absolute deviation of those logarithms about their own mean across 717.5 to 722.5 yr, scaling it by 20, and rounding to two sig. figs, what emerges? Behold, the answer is 0.25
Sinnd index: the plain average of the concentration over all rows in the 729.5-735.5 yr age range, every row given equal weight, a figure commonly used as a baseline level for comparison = 34.7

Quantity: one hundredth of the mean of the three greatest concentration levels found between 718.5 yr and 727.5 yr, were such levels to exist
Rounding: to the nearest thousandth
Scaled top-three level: 0.369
